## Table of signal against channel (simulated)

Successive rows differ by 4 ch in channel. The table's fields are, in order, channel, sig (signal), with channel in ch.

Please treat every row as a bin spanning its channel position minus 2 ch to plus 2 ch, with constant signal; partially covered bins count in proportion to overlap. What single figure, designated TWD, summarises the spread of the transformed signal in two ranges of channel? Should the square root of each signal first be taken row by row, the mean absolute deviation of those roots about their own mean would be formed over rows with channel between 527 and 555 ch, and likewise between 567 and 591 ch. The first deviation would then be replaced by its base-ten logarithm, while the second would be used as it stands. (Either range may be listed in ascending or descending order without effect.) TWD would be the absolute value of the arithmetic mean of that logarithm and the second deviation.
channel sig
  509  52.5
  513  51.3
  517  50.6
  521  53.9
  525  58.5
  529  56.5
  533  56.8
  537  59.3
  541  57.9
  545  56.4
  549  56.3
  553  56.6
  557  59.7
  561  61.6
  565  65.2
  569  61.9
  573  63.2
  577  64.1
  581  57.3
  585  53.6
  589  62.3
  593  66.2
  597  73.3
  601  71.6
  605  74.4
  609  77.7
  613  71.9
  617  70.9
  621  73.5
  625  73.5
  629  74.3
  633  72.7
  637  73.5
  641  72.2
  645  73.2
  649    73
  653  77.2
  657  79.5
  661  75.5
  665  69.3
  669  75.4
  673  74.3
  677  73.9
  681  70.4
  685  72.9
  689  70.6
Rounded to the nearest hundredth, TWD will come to 0.52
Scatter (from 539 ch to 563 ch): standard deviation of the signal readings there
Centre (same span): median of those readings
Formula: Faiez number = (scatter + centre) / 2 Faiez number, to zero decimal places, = 30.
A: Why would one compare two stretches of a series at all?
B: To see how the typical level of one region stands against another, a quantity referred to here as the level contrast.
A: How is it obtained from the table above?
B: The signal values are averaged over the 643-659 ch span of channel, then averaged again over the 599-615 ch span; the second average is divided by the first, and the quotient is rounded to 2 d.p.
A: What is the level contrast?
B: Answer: 0.98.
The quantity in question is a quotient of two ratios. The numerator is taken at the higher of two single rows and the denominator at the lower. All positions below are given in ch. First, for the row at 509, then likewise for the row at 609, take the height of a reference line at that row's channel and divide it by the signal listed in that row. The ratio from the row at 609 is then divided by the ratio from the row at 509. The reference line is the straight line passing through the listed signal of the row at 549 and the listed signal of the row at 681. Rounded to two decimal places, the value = 0.81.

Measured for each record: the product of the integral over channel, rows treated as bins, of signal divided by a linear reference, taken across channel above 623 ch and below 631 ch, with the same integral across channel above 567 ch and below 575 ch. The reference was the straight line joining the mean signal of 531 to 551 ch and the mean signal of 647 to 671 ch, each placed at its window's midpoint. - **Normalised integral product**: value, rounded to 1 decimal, 68.2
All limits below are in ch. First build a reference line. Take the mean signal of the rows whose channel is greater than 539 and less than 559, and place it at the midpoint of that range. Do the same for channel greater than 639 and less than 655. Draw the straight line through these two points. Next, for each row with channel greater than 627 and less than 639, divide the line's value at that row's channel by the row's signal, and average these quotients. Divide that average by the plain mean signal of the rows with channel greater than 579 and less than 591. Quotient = 0.0169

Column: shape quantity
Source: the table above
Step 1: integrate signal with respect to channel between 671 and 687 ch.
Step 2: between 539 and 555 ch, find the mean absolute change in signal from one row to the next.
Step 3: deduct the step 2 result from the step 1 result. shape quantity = 1165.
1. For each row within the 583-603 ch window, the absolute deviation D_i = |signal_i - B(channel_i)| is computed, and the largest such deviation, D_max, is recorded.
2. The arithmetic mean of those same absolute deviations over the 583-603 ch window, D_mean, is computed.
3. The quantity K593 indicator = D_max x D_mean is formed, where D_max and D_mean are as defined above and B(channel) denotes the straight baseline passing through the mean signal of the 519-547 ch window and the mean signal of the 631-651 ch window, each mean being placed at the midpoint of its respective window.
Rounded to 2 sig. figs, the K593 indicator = 57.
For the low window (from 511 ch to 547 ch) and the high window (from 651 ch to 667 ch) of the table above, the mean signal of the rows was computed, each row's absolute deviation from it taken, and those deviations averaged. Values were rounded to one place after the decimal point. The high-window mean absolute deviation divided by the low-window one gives 1.2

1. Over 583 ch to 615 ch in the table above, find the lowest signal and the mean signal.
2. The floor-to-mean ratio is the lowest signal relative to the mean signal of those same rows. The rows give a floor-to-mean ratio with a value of 0.78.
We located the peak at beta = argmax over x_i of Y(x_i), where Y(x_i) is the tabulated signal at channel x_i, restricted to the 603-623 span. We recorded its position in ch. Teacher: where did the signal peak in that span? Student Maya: 609 ch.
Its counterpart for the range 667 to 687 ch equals 669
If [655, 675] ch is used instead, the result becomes 657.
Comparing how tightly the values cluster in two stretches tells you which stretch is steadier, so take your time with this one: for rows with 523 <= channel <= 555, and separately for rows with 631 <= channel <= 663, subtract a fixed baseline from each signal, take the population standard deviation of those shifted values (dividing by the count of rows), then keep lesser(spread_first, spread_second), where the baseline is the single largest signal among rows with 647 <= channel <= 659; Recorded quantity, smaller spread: 1.1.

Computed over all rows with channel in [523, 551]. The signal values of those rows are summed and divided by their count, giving 57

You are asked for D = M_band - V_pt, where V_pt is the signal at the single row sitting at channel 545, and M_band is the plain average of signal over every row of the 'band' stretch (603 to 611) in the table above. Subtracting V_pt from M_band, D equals 20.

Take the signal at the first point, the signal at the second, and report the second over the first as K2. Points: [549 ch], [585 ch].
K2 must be 0.95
